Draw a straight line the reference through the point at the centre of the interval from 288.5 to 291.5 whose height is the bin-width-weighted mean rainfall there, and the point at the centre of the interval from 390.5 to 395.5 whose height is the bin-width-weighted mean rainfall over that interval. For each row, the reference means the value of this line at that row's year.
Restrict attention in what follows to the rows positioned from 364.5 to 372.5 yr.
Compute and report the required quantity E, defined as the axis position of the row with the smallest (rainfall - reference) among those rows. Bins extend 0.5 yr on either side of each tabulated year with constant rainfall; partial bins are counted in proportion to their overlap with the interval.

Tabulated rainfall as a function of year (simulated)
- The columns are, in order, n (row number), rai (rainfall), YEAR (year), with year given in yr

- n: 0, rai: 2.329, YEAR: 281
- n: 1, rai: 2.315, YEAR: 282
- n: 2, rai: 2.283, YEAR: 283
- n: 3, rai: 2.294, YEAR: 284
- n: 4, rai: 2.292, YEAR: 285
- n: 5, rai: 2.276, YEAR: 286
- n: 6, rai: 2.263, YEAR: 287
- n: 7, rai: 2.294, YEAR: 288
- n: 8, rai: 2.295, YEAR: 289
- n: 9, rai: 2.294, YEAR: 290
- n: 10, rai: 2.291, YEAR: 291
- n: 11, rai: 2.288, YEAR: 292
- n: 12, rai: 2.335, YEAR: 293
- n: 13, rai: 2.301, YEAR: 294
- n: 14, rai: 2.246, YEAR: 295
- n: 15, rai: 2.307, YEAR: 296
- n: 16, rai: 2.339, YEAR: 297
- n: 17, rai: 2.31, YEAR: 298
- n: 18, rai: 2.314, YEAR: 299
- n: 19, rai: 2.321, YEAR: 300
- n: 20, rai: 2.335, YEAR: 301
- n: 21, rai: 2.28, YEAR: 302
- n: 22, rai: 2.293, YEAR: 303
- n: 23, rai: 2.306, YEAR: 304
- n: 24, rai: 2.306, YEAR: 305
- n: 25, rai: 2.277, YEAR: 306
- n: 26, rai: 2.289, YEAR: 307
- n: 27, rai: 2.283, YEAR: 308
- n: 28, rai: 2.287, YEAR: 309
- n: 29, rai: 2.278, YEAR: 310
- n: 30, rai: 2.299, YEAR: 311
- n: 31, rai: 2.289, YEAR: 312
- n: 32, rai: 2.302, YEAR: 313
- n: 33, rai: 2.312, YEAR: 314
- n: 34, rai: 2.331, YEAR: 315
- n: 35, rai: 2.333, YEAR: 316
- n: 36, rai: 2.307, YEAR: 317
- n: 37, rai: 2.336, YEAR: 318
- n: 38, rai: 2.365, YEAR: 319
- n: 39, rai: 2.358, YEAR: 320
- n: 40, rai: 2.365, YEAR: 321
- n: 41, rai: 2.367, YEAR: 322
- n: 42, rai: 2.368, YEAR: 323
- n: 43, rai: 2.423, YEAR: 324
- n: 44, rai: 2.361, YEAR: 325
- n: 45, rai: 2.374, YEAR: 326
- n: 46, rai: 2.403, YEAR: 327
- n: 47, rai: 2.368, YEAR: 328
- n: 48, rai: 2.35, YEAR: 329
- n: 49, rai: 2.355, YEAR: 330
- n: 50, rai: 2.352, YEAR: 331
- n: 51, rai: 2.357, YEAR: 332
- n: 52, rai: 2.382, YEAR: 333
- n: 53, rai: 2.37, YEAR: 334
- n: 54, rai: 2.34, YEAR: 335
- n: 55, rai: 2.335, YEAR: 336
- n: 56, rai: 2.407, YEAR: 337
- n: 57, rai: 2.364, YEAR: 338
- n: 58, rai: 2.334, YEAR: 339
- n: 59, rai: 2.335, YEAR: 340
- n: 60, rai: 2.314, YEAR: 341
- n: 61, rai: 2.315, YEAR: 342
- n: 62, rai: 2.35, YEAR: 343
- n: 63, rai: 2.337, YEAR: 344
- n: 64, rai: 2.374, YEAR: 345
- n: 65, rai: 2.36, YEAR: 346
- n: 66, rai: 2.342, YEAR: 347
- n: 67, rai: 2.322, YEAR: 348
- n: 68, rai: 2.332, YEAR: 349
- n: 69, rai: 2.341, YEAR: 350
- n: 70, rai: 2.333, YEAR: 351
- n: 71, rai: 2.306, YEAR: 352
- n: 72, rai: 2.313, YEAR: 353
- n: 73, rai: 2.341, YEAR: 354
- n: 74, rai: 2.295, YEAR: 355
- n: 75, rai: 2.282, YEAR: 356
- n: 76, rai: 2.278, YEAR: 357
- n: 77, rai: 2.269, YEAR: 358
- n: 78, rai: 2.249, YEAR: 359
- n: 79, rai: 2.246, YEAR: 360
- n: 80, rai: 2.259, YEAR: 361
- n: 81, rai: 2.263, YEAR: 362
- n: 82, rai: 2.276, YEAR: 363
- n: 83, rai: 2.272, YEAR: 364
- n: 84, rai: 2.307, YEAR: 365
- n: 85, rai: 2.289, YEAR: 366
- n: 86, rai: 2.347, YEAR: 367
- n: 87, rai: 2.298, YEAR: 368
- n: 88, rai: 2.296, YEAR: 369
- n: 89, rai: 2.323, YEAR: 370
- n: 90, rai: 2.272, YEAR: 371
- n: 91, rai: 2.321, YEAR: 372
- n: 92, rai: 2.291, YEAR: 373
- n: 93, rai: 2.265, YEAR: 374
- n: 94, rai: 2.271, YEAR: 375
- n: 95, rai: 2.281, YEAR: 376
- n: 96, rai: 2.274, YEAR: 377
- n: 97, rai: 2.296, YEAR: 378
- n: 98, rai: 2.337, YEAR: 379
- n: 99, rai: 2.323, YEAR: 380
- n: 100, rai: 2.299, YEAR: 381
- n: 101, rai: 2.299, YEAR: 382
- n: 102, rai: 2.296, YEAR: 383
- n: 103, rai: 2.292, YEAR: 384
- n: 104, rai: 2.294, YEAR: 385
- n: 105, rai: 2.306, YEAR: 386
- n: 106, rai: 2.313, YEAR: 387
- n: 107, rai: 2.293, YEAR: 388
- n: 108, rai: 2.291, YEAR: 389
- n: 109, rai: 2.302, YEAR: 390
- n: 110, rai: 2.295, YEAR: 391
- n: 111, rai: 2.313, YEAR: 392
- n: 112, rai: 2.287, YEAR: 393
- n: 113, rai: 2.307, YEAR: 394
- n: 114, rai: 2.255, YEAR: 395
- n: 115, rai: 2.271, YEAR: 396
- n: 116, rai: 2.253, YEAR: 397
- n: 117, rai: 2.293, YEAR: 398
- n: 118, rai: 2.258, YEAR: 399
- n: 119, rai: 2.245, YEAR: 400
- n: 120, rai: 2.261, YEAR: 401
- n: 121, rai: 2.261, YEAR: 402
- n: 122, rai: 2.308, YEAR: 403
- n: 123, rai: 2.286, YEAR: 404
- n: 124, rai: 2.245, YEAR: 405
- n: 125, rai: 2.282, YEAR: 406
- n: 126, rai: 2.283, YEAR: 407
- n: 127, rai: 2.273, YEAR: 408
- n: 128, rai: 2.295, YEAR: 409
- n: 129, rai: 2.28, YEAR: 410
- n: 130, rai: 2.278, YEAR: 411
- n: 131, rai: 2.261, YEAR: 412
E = 371 yr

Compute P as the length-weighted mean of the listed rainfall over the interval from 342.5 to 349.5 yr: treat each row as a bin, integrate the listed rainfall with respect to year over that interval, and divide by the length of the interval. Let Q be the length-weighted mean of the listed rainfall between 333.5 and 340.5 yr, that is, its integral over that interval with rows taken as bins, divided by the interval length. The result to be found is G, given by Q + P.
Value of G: 4.70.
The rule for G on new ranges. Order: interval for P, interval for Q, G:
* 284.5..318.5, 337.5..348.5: 4.64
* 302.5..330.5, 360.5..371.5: 4.62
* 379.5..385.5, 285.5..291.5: 4.59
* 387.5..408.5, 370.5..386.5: 4.57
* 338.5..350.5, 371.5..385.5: 4.63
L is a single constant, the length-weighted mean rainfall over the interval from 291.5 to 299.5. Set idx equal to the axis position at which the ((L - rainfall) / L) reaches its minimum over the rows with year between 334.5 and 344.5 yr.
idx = 337 yr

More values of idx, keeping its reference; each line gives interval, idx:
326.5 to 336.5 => 327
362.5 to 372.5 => 367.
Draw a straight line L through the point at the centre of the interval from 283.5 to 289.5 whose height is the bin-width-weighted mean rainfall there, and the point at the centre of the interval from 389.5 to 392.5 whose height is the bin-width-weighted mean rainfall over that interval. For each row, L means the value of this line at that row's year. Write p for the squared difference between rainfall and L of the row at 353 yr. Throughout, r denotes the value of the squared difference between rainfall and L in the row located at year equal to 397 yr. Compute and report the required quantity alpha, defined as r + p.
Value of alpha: 0.0029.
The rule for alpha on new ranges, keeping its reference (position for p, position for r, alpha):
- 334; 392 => 0.0059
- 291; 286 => 0.0001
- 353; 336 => 0.0019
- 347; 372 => 0.0026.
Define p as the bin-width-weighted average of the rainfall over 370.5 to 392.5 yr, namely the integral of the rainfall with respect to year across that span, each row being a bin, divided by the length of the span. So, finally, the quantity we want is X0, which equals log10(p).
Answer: 0.3611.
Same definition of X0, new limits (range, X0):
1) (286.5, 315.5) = 0.3615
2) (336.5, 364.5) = 0.3645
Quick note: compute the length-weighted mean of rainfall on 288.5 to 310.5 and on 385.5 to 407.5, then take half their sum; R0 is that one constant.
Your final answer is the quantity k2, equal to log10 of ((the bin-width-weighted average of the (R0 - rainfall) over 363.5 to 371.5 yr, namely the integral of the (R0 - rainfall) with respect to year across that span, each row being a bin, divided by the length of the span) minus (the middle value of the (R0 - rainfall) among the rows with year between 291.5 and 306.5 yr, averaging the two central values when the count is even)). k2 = -2.26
